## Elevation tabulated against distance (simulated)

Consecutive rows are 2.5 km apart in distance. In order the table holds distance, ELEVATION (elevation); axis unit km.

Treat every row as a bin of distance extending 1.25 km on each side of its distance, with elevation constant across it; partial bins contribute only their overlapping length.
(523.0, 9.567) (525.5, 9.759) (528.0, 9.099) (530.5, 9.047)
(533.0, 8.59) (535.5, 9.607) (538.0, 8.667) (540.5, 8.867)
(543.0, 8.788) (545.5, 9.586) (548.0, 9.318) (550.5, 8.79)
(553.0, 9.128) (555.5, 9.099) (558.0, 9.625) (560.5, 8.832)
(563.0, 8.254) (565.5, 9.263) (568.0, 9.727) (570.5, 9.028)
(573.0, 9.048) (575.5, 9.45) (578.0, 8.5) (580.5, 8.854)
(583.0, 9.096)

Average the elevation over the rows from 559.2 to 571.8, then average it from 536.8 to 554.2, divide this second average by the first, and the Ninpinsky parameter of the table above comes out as 1.00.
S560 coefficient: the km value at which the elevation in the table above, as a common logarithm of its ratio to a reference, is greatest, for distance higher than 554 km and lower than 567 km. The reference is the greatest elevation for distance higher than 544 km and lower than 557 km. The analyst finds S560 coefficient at 558.0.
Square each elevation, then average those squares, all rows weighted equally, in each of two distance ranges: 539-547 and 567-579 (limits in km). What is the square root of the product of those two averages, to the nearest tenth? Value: 83.2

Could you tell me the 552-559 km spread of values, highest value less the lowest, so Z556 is 0.53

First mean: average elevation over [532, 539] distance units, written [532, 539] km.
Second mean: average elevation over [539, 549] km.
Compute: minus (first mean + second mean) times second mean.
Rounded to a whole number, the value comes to -165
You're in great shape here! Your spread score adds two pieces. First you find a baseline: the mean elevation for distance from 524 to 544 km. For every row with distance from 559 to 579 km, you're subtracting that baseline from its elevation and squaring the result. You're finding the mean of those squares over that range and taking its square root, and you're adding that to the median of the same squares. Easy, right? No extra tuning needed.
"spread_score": 0.56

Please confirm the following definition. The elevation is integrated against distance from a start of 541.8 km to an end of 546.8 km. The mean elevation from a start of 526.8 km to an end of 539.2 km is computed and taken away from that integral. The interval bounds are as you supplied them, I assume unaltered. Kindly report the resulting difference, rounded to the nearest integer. 37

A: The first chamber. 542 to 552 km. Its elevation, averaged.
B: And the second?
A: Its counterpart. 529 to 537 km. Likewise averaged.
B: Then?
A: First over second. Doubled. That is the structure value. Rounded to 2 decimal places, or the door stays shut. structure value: 2.01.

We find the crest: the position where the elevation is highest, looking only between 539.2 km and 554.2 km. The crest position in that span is 545.5 km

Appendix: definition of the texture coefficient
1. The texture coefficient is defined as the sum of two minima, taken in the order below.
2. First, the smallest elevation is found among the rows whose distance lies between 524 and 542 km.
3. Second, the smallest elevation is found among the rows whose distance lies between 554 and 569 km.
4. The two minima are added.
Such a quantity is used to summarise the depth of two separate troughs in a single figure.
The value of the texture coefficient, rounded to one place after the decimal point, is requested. 16.8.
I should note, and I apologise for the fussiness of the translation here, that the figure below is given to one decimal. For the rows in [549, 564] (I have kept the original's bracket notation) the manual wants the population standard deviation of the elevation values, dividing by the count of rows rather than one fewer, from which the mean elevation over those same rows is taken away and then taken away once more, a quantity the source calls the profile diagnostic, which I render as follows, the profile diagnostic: -17.5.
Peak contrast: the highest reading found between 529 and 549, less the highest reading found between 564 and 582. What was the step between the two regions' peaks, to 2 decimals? -0.12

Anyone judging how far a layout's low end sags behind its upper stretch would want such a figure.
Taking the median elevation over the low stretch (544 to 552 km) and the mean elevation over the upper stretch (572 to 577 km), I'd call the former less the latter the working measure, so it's 0.1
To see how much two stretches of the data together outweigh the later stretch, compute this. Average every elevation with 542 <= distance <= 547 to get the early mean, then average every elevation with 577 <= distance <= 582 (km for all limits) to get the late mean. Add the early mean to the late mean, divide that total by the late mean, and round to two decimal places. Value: 2.06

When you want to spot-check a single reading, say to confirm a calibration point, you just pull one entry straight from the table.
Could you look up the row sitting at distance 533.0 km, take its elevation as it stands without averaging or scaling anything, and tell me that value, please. 8.59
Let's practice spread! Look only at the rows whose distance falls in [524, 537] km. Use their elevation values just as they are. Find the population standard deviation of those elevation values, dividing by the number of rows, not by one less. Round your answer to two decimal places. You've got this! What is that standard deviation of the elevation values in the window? 0.42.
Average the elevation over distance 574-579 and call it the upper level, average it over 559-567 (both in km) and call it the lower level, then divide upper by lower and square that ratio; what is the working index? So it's 1.04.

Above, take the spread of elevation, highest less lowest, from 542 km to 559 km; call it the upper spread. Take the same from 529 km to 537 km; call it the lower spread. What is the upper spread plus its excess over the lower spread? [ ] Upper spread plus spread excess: 0.7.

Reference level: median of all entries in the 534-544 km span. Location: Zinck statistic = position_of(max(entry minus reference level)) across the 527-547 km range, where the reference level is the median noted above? 535.5 km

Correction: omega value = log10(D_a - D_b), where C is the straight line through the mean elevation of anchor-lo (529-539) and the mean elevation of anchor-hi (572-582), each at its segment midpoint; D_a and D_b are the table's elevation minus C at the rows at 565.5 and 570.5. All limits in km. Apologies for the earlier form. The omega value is -0.63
